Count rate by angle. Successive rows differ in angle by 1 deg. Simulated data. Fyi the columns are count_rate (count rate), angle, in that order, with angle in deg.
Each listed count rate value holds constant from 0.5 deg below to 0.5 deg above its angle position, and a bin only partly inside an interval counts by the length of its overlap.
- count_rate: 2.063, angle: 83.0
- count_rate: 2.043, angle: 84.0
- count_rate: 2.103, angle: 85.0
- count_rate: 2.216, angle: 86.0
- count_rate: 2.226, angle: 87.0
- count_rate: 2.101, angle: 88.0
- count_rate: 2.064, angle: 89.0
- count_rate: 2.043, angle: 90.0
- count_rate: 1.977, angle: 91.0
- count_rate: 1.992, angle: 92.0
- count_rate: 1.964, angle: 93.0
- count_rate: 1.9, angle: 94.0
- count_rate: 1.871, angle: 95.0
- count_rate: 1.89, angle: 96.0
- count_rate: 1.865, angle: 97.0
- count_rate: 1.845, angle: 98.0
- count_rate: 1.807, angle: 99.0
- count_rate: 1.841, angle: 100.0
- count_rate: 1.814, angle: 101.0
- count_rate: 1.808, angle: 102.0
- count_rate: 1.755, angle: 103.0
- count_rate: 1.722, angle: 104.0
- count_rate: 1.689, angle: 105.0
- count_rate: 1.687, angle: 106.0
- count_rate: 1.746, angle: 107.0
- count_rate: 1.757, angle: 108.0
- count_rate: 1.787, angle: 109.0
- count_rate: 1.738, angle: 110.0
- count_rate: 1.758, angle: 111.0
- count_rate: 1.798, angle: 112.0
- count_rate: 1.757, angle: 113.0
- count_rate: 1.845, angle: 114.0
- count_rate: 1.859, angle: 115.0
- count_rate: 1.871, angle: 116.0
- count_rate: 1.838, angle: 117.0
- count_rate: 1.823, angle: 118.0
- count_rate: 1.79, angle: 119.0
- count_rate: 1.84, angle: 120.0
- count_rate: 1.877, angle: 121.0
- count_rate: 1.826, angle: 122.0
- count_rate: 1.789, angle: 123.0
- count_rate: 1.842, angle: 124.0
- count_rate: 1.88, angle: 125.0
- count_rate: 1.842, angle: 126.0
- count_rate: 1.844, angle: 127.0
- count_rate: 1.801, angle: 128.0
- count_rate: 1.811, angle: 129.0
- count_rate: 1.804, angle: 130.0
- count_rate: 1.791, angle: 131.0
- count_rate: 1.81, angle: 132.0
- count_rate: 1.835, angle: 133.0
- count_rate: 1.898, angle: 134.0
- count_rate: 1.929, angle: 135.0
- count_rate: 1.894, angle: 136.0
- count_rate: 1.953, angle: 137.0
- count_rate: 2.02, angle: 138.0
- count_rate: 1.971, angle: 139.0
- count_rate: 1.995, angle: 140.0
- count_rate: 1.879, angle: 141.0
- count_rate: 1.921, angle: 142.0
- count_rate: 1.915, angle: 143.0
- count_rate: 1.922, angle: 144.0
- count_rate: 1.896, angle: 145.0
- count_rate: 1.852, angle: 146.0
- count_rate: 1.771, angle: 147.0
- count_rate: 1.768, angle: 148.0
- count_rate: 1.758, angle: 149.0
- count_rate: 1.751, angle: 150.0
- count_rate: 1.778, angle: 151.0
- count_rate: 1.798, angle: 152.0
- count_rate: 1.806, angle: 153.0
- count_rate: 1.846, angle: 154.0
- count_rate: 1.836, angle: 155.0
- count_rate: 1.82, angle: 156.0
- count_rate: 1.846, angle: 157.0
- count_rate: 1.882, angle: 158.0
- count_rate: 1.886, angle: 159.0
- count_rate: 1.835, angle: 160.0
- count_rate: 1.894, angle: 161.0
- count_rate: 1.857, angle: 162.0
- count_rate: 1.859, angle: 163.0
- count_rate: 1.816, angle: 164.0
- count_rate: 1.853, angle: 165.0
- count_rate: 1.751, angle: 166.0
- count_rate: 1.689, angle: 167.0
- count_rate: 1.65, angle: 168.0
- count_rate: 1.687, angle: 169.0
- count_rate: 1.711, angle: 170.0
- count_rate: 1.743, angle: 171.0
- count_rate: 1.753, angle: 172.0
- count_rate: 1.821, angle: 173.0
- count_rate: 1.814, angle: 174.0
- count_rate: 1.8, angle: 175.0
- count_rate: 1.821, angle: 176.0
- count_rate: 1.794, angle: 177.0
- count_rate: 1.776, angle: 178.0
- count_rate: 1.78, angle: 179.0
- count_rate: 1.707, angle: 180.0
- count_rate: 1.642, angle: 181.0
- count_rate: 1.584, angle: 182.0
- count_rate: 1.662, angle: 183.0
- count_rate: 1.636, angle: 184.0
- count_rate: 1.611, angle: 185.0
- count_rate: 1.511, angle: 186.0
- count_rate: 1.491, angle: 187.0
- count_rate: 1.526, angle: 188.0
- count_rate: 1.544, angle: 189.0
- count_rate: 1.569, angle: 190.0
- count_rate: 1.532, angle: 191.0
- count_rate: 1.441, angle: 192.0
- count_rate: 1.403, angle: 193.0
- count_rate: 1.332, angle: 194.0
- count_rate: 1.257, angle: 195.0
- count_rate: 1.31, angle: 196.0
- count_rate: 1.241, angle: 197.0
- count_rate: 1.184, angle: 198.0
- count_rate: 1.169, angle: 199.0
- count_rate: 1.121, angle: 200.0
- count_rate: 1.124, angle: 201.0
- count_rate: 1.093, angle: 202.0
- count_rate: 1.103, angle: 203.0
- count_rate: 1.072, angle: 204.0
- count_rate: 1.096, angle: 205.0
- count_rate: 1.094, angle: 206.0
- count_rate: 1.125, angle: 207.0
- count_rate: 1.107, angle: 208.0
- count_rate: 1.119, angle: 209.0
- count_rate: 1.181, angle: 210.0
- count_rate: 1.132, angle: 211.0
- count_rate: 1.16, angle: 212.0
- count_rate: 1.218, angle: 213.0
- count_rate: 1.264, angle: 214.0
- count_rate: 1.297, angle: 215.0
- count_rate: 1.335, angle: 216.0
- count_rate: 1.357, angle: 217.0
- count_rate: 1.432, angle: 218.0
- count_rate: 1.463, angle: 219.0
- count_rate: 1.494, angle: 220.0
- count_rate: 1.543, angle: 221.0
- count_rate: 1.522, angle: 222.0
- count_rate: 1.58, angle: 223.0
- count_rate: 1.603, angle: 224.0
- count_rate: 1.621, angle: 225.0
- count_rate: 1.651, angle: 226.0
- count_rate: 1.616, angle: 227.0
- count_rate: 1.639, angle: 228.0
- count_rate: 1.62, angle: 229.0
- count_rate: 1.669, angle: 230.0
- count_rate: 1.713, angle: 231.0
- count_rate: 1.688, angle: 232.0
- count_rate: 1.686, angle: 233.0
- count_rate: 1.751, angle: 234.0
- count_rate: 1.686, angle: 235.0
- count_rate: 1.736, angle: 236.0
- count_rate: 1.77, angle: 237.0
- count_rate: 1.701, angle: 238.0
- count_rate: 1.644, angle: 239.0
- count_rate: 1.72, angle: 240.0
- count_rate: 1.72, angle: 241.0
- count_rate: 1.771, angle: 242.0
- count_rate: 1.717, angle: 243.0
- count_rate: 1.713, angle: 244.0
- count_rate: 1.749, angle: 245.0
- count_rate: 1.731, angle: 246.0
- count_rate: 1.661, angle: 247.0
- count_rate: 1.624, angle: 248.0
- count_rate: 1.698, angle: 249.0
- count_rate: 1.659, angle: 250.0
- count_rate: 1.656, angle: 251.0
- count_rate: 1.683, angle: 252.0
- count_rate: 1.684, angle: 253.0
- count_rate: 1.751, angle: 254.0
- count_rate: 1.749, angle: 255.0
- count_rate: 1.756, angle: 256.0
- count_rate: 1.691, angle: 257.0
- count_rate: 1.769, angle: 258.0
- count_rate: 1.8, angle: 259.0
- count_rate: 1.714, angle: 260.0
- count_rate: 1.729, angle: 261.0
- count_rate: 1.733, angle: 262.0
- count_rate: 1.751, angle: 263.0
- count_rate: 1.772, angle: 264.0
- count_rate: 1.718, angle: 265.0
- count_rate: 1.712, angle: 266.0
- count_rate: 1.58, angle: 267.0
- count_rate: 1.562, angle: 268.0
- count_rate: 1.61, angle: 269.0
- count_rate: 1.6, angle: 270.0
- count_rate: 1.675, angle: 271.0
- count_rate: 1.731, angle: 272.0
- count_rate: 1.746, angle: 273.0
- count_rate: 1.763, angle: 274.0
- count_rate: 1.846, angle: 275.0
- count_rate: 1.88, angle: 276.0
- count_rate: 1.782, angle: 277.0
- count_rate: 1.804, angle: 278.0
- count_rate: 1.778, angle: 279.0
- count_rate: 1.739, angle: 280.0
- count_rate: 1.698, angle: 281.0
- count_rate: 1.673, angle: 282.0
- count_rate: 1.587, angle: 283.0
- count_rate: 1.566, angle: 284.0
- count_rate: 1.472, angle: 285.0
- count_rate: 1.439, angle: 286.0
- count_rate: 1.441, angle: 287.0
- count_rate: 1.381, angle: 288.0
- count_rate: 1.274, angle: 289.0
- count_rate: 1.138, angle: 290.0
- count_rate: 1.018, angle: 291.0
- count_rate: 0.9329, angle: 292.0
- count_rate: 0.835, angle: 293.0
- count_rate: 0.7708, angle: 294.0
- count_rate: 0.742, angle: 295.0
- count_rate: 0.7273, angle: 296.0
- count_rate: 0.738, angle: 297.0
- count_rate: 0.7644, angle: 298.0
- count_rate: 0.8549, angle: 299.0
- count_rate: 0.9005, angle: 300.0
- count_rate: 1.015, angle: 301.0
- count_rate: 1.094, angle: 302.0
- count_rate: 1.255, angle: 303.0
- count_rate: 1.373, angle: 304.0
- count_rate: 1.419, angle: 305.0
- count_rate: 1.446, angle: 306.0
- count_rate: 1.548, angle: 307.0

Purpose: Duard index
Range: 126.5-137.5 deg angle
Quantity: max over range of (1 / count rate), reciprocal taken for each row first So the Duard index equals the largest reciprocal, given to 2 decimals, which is 0.56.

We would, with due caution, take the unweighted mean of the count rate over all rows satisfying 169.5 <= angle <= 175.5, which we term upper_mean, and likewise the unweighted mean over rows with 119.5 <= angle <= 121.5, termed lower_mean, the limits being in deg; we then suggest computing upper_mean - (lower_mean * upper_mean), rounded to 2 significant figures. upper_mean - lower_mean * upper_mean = -1.5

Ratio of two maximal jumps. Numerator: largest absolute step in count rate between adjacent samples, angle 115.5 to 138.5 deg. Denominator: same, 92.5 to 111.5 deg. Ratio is 1.0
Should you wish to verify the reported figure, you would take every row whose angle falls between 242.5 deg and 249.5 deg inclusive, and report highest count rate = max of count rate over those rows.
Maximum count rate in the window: 1.749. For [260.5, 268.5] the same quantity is 1.772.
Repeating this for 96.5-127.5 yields 1.88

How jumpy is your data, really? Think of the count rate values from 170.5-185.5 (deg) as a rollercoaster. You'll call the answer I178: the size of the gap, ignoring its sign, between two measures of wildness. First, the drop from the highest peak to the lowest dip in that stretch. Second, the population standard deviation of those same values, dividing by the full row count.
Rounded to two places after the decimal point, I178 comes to 0.16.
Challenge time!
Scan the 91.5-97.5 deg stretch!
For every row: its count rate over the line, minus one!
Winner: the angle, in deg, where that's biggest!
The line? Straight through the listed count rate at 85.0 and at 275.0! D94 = 92.0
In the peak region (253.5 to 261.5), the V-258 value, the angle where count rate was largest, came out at 259.0 deg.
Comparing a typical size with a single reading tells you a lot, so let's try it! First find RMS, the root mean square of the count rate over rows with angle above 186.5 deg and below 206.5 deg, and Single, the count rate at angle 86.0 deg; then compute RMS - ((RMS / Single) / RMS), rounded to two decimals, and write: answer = 0.85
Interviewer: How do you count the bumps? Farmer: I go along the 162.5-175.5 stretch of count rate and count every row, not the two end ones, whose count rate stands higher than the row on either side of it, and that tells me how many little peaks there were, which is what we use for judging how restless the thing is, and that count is 2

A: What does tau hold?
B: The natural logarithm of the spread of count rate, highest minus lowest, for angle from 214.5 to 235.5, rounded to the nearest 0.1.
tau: -0.8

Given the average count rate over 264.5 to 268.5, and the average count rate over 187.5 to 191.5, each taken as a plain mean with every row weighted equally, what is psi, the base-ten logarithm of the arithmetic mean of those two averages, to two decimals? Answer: 0.20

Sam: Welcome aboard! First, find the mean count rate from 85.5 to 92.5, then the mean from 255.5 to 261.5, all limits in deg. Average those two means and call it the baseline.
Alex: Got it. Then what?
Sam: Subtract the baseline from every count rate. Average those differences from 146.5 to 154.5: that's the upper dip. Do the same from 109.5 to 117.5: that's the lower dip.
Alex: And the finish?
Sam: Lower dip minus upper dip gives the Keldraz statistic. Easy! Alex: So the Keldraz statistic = 0.02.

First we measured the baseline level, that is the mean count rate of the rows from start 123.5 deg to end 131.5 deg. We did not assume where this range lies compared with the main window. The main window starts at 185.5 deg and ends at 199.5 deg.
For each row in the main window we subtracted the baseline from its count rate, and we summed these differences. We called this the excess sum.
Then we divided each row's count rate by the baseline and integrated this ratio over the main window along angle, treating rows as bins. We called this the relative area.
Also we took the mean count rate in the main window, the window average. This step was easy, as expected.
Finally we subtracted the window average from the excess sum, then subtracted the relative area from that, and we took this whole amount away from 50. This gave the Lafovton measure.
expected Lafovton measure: 68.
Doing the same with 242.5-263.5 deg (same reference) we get 74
